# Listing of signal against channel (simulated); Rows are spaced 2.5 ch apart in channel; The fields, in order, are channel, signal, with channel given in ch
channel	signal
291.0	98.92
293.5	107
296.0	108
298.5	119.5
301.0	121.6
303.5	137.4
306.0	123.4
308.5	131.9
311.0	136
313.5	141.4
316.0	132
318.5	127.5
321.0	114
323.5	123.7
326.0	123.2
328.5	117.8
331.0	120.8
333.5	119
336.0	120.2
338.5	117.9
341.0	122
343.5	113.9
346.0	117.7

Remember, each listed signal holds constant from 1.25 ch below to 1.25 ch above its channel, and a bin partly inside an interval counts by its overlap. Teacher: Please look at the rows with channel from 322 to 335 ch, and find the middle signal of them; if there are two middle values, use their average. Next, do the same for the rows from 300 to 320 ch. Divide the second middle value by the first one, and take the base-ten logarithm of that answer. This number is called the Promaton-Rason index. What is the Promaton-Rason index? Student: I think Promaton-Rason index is 0.04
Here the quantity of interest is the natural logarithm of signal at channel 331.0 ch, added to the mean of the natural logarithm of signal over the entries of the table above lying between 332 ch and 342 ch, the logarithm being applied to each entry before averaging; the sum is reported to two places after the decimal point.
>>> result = 9.58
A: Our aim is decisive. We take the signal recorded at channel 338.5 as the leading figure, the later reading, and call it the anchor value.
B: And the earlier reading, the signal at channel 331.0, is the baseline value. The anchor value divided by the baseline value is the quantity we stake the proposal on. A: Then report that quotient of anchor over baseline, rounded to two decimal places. 0.98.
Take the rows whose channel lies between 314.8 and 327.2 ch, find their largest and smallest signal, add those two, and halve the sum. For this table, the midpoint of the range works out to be 123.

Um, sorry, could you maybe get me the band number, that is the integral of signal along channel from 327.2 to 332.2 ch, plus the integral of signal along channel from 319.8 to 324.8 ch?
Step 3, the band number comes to 1191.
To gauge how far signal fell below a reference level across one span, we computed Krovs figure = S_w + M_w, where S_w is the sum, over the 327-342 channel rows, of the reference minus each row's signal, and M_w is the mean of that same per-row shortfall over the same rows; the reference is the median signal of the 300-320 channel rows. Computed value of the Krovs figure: 86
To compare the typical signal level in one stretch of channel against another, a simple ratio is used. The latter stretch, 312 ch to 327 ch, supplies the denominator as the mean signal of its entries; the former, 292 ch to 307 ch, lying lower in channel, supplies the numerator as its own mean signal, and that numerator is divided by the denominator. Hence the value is 0.94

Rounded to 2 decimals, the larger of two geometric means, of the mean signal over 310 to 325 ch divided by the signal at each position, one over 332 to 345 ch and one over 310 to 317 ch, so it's 1.09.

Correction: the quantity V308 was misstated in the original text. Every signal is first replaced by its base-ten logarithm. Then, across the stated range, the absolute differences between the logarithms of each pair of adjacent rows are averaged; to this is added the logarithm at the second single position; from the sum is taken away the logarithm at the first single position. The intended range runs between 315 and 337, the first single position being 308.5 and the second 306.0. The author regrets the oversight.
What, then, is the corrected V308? -0.011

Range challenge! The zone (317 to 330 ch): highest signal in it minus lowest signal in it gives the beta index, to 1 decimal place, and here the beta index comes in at 13.5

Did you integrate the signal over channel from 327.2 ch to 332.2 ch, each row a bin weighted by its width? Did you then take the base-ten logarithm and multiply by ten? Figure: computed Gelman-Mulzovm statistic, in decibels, 27.8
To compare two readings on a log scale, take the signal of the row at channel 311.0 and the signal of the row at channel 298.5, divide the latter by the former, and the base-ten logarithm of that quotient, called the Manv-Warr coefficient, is -0.056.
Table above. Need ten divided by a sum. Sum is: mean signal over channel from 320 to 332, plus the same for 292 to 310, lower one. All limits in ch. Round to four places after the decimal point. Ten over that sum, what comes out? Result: 0.0415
